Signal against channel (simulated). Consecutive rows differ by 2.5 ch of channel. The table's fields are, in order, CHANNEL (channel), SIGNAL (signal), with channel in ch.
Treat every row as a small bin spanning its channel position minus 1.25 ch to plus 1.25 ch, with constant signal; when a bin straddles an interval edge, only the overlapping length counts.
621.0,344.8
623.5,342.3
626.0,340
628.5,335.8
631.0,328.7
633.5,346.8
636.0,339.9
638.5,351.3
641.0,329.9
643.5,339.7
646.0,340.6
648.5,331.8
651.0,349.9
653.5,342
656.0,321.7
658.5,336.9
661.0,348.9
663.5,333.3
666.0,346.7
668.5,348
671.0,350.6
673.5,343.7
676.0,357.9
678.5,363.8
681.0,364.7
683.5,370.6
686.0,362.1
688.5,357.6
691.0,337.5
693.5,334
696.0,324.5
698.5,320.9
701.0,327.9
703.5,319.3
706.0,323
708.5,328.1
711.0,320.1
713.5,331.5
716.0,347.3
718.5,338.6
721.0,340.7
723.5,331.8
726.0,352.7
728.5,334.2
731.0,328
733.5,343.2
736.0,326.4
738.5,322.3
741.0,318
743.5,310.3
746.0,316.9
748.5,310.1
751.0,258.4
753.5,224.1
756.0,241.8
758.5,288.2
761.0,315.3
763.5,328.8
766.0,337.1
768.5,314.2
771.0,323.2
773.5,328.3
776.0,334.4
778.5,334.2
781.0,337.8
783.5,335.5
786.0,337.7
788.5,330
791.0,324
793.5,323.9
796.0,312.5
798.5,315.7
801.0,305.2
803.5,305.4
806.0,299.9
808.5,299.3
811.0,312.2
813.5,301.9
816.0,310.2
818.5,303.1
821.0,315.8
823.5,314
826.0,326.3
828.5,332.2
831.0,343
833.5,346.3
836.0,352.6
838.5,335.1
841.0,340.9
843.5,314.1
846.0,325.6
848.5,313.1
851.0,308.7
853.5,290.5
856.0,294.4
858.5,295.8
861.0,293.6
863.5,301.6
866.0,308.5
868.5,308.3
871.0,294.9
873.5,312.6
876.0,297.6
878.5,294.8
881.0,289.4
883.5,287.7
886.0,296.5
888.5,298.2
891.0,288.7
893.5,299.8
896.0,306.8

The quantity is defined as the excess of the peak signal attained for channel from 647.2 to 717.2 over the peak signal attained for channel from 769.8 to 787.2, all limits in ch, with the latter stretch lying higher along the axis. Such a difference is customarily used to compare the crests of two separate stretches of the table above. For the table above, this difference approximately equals 33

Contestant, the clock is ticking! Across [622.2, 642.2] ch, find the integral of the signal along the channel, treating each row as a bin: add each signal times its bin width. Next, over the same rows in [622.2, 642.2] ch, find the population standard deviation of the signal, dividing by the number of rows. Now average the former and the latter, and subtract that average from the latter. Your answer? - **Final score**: -3390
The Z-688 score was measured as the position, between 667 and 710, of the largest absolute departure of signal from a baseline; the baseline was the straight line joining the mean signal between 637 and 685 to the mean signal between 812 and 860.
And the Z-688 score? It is 683.5 ch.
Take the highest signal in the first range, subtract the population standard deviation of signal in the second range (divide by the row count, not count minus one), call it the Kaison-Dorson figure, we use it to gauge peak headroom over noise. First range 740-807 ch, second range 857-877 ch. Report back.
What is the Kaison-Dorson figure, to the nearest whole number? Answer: 331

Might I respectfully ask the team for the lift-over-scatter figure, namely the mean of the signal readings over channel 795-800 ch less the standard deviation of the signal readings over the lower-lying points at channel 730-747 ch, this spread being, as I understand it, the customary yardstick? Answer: 304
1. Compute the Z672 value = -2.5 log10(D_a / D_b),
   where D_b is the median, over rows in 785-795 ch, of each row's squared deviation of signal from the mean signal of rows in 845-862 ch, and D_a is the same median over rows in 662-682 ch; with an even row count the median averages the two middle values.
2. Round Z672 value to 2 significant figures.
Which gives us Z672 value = -1.4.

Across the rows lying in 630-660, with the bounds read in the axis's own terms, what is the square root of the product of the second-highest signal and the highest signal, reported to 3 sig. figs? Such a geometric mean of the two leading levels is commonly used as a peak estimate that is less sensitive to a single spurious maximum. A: 351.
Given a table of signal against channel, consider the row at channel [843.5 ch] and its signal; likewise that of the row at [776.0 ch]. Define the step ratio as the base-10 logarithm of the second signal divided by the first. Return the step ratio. 0.03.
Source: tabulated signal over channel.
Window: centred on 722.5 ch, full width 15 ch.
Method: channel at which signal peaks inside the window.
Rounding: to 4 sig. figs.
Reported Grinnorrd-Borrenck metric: 726.0 ch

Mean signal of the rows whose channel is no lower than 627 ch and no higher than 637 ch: 338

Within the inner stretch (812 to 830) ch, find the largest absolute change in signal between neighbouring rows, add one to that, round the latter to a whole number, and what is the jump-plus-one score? 14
